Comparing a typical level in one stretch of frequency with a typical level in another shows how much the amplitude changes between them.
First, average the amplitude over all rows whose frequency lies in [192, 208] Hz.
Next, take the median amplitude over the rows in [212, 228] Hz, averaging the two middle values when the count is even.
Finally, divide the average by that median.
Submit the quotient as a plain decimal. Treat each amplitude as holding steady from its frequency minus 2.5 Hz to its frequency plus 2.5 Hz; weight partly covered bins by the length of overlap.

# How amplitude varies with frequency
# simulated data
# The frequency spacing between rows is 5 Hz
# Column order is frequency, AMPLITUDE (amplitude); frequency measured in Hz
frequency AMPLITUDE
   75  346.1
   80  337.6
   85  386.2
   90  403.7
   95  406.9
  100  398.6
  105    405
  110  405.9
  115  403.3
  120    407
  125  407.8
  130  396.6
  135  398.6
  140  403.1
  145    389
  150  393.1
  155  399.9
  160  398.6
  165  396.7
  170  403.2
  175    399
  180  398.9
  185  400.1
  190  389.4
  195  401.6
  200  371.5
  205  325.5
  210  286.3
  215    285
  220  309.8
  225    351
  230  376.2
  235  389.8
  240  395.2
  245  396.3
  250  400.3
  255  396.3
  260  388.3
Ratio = 1.18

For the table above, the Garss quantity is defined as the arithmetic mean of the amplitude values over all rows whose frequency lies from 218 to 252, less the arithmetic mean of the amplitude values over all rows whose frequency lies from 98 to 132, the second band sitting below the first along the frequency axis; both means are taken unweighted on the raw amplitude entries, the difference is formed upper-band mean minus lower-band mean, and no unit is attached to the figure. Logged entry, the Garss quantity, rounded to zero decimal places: -29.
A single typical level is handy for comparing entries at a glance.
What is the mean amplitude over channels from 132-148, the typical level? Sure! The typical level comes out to 397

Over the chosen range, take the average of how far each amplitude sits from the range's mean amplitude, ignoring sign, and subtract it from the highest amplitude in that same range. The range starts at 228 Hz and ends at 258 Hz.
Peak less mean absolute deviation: 394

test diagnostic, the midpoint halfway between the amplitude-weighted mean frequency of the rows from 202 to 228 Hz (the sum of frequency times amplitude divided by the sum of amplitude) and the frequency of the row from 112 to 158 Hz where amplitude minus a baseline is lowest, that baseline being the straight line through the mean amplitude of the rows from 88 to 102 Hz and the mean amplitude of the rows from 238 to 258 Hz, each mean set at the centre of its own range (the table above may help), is 180.1 Hz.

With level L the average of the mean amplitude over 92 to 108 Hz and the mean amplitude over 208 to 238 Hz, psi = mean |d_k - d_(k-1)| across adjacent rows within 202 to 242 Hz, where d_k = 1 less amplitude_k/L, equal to 0.058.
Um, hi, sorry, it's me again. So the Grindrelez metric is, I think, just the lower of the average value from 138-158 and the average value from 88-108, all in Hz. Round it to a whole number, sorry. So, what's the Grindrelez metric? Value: 396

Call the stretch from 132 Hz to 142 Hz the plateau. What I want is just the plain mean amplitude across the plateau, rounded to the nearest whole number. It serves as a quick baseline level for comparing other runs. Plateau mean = 401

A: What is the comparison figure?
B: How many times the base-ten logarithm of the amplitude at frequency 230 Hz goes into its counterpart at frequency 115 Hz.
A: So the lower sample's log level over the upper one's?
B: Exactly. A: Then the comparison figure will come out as 1.01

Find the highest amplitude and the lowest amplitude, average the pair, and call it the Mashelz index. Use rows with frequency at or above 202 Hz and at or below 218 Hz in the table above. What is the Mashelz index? 305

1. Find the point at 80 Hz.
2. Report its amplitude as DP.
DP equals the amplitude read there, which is 337.6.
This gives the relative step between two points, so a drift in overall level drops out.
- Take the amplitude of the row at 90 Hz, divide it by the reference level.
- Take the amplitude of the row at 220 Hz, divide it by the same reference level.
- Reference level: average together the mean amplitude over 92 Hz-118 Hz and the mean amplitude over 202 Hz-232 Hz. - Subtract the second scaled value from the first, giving 0.26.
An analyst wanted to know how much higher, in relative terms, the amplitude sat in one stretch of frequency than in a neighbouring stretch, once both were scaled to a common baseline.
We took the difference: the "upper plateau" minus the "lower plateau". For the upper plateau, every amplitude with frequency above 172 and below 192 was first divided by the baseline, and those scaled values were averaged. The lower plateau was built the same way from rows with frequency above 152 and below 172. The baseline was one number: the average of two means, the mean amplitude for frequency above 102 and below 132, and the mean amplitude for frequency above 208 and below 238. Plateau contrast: -0.01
